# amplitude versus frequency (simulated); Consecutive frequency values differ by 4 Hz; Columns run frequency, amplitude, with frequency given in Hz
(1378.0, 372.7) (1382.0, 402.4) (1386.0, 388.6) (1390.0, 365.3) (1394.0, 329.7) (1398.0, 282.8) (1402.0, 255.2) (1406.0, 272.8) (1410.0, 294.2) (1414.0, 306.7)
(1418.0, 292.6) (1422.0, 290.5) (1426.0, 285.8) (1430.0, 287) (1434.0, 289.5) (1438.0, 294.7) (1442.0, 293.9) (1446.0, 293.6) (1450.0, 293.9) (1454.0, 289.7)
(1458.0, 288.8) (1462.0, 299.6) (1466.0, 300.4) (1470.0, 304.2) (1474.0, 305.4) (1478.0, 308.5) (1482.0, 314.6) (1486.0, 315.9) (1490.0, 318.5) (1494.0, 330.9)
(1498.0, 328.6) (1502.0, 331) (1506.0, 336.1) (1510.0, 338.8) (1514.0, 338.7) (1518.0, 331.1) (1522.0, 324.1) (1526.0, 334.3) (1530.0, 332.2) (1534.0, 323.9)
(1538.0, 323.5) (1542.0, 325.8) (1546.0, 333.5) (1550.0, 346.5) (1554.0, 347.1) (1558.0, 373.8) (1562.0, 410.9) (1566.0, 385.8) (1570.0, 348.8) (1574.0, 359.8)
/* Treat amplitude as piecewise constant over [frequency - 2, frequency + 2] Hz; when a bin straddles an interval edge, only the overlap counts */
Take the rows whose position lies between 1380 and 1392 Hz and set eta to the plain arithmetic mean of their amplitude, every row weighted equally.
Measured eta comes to 385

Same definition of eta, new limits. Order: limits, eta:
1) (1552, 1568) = 379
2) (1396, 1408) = 270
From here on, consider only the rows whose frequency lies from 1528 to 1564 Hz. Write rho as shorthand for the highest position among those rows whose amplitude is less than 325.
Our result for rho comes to 1538.0 Hz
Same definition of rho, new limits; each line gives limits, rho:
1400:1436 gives 1434.0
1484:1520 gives 1490.0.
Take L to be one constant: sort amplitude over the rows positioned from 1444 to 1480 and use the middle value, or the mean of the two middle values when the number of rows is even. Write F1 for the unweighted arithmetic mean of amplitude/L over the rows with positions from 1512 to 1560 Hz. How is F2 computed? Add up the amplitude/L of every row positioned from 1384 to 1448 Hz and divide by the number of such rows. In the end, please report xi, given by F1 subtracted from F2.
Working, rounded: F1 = 1.12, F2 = 1.01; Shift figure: -0.12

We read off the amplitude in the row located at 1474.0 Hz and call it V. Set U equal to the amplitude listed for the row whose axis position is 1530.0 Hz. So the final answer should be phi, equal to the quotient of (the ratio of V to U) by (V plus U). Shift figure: 0.0014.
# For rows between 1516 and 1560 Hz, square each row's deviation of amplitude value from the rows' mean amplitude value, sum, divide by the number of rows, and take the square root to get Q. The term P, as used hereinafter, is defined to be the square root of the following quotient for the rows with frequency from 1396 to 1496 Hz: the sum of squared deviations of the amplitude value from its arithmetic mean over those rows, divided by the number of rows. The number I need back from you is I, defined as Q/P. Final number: 1.0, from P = 15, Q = 14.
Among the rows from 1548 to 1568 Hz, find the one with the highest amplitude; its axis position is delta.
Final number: 1562.0 Hz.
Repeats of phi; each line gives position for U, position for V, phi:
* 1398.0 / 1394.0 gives 0.0019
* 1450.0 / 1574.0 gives 0.0019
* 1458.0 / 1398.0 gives 0.0017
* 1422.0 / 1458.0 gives 0.0017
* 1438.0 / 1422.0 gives 0.0017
